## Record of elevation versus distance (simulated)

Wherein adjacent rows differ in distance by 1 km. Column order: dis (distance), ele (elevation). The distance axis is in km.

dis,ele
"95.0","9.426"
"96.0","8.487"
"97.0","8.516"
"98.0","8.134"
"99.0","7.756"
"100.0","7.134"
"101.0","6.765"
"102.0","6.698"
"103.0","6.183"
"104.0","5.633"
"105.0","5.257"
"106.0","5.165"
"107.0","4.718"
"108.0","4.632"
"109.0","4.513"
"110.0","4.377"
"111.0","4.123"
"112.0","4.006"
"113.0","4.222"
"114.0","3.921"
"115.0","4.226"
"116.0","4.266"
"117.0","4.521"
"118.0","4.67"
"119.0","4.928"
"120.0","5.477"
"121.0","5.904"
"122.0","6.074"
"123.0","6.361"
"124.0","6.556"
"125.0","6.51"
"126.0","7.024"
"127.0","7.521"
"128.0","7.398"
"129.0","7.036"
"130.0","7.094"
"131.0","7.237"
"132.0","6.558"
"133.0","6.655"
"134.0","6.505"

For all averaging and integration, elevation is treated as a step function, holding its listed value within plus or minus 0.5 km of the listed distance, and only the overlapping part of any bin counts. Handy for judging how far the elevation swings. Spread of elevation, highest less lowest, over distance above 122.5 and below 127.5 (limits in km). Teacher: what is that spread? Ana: 1.2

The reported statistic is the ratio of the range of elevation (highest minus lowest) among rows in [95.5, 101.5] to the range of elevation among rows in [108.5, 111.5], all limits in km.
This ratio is 4.5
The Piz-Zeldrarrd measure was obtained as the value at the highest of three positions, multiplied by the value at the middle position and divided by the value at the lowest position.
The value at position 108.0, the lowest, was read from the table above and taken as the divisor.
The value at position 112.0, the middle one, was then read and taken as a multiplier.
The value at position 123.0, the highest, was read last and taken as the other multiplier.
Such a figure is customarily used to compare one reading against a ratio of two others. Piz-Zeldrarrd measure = 5.5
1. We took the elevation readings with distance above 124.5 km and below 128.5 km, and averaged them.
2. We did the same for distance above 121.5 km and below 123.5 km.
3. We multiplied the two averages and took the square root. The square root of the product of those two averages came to 6.7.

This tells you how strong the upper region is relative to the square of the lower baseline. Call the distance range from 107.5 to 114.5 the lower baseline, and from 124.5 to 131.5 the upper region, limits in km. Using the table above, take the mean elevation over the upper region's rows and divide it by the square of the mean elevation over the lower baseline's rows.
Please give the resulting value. 0.39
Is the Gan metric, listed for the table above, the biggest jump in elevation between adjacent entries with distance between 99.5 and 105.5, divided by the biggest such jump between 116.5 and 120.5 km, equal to 1.0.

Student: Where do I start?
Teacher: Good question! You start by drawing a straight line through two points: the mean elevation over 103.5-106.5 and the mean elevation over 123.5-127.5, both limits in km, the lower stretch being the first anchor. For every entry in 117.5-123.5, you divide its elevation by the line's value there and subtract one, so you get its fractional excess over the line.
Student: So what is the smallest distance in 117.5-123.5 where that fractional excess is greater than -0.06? 123.0 km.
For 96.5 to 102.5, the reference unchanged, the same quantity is 97.0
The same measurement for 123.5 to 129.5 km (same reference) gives 124.0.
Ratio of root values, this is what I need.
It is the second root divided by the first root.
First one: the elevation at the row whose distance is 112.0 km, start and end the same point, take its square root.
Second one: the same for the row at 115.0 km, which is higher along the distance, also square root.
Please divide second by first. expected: 1.03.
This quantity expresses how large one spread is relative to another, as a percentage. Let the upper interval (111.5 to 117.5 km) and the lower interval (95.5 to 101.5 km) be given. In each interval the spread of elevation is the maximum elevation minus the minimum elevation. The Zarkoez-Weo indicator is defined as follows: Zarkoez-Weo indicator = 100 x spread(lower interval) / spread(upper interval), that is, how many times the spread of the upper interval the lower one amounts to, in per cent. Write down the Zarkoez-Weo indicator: 292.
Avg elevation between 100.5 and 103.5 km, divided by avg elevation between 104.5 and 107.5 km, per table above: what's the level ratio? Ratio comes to 1.3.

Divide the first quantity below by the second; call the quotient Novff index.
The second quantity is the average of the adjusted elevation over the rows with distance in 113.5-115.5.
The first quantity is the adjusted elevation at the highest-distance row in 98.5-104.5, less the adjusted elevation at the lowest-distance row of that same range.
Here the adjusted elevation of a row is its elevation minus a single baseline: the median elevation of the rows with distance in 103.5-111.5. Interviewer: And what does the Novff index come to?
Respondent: 4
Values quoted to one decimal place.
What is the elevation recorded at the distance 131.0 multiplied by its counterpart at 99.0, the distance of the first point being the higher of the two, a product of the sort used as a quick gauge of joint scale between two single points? 56.1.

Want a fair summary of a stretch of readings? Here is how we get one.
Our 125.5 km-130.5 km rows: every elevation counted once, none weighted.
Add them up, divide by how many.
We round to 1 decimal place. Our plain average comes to 7.2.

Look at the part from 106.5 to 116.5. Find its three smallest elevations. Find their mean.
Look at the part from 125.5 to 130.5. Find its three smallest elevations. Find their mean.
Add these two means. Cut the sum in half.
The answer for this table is 5.5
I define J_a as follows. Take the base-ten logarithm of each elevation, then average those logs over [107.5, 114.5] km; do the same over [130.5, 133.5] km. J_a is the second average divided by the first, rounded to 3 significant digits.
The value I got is 1.33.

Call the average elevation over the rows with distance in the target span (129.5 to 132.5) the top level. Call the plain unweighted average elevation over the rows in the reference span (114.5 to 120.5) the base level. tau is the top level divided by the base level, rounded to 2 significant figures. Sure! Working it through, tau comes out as 1.5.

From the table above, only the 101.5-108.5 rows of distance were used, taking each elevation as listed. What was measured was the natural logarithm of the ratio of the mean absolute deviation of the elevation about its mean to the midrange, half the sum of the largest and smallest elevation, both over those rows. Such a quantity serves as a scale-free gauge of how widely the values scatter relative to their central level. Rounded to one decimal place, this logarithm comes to -2.2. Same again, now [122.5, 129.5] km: -2.9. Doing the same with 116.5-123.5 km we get -2.2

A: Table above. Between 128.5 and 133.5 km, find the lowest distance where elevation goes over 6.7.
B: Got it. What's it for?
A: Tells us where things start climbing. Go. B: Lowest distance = 129.0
